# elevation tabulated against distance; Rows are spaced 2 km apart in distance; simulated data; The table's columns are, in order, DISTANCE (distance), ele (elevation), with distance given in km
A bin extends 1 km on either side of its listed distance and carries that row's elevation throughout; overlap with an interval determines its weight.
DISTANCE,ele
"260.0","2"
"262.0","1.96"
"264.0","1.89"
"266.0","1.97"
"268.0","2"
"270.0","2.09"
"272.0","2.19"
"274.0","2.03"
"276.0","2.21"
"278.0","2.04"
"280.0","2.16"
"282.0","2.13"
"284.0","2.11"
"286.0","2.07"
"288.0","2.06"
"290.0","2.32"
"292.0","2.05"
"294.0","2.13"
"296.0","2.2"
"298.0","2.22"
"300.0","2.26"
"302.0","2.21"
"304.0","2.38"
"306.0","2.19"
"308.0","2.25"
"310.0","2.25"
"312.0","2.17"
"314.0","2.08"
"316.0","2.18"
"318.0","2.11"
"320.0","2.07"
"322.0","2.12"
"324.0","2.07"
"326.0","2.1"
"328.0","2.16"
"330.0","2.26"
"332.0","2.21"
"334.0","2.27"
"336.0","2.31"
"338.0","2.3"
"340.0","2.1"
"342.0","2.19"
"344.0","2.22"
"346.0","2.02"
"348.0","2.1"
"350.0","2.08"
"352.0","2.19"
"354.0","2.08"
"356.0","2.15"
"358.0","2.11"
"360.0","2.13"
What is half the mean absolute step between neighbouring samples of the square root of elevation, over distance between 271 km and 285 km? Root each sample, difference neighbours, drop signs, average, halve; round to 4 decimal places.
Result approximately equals 0.0195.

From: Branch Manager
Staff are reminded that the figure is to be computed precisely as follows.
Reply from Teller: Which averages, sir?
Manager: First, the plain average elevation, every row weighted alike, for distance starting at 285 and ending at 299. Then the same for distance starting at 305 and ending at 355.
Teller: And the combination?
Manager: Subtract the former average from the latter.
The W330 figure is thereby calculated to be 0.013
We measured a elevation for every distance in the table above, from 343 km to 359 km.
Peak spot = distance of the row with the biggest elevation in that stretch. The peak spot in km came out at 344.0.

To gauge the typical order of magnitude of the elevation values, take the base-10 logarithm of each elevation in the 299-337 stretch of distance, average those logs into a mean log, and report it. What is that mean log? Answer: 0.341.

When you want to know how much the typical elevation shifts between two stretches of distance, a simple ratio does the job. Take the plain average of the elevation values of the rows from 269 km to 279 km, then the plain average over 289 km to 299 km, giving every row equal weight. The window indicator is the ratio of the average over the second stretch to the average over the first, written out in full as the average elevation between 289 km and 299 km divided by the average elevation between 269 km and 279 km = 1.03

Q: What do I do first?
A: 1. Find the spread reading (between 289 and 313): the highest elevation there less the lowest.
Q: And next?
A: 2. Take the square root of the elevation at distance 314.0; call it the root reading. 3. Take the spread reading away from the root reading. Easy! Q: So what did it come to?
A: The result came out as 1.11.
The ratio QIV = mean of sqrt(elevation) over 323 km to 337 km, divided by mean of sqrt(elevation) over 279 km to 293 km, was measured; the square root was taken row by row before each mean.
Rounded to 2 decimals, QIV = 1.02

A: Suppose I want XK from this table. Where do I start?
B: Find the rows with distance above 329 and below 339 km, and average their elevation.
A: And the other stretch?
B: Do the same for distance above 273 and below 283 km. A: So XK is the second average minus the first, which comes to -0.16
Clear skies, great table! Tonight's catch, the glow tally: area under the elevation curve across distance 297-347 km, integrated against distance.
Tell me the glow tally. 109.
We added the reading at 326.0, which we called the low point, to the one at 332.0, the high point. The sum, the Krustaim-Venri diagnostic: 4.31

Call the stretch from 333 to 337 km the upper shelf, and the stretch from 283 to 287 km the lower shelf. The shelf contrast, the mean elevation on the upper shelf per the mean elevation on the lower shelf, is 1.10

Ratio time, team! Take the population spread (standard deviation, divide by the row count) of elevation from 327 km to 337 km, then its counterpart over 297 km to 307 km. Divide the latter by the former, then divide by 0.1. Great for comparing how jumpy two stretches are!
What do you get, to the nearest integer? 13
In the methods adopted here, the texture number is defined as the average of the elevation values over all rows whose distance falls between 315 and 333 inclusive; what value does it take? 2.14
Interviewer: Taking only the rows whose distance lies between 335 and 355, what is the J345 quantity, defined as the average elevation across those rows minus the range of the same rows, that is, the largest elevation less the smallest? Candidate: 1.87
